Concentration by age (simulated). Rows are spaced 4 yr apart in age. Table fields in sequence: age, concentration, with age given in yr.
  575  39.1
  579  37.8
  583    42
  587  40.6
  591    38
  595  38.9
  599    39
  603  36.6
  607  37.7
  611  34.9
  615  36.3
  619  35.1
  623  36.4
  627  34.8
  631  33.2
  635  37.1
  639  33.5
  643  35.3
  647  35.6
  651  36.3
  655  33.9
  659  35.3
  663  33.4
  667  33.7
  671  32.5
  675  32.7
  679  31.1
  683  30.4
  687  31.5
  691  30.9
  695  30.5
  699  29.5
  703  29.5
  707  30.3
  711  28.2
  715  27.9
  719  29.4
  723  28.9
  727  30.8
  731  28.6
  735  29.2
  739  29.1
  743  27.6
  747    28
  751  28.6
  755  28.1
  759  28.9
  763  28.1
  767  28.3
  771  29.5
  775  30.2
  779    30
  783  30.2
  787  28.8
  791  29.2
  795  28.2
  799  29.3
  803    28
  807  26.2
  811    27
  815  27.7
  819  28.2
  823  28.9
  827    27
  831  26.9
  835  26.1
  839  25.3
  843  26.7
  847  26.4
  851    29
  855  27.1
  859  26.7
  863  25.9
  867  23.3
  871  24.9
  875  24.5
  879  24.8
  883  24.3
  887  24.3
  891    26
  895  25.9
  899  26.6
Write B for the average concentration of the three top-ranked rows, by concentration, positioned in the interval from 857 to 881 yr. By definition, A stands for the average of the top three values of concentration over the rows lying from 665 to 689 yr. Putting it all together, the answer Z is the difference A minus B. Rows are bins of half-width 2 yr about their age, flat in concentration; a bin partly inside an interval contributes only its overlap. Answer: 7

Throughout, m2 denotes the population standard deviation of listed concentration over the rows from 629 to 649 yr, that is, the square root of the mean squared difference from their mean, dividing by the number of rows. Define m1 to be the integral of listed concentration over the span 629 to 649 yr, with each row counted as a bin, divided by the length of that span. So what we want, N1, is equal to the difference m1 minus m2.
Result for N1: 33.5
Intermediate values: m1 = 34.9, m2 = 1.44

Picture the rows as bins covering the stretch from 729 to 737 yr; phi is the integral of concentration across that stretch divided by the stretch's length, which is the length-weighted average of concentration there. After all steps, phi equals 29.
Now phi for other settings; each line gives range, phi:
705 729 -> 29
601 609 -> 37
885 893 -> 25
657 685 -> 33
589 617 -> 37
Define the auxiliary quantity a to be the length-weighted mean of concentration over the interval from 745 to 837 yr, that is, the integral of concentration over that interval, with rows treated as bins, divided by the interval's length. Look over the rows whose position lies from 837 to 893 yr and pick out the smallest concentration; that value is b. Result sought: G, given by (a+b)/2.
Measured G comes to 26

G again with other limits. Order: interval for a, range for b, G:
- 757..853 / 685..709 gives 29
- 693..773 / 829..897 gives 26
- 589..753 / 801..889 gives 28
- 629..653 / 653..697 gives 33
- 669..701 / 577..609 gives 34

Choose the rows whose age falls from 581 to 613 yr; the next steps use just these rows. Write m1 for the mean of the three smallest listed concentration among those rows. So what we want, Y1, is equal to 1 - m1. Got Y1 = -35.4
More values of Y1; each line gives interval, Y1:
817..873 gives -23.5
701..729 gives -27.3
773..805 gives -27.3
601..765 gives -26.8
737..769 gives -26.9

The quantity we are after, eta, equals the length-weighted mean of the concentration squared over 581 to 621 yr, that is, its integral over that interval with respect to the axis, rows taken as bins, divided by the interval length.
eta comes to 1442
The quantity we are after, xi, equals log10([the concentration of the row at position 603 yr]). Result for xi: 1.56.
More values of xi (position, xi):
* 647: 1.55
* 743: 1.44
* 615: 1.56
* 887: 1.39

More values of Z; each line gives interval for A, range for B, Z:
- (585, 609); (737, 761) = 11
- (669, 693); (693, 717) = 2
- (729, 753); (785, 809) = 0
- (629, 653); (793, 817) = 8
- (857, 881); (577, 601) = -15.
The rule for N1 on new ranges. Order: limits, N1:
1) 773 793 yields 29.1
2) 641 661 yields 34.5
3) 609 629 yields 34.8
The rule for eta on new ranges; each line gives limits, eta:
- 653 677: 1129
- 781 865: 761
